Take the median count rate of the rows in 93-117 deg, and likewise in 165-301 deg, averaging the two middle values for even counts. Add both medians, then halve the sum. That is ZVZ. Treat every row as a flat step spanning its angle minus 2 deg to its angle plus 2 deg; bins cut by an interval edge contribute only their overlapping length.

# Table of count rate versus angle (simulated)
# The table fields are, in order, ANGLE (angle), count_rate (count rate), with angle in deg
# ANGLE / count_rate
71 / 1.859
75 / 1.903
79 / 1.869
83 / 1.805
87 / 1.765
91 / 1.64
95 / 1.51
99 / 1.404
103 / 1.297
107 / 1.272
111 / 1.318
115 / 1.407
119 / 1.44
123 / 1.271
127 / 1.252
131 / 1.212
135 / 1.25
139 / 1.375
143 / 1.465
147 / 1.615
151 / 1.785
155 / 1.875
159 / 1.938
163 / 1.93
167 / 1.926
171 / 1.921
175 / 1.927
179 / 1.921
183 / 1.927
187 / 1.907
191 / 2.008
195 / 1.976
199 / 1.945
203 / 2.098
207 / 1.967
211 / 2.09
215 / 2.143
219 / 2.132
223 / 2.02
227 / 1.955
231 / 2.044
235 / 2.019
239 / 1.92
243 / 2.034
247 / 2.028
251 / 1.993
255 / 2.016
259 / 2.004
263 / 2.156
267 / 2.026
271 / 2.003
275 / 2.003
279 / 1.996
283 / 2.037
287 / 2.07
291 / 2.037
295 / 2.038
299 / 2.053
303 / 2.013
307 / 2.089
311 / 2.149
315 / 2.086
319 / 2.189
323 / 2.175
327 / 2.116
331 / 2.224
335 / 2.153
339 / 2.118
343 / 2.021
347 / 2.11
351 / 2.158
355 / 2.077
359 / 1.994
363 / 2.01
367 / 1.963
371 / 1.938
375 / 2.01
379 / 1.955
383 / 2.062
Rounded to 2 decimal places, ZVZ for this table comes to 1.69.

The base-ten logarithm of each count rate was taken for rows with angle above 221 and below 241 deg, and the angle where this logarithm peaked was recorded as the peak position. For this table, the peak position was 231 deg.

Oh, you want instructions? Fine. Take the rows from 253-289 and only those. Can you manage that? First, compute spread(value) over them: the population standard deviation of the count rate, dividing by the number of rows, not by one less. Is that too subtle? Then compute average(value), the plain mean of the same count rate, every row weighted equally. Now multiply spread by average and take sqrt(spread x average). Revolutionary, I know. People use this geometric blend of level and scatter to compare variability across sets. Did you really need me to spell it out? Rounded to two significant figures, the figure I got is 0.31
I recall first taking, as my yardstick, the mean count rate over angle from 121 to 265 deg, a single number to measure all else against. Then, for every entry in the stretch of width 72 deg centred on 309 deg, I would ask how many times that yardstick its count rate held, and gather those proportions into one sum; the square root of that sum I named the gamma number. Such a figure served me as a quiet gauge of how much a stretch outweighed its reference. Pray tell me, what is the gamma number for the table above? 4.49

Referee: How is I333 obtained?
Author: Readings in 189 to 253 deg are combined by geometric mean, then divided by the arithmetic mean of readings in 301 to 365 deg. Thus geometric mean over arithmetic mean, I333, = 0.96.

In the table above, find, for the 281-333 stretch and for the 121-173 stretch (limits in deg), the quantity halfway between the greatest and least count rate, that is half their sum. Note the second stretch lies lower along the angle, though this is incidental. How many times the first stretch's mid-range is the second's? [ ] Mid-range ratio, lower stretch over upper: 0.74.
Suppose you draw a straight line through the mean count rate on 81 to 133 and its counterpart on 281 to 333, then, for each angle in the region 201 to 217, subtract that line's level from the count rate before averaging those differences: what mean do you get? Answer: 0.30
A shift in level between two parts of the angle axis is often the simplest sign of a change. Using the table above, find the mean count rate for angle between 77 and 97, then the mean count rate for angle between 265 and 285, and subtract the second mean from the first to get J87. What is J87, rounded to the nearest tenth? -0.3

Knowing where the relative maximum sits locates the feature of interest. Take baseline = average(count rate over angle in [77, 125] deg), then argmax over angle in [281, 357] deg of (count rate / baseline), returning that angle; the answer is 331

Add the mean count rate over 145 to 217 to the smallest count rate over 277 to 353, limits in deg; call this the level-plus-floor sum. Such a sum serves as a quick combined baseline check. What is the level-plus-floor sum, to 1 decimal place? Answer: 3.9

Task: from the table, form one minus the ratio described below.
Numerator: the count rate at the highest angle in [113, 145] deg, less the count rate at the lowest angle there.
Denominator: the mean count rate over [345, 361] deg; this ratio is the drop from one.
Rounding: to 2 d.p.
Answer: 0.97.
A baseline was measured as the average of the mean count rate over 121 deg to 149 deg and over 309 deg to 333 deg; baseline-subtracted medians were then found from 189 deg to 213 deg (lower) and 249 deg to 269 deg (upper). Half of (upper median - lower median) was 0.012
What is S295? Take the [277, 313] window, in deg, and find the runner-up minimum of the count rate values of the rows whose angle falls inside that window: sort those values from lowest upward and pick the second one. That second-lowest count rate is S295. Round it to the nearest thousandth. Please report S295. 2.013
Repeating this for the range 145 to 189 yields 1.785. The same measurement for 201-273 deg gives 1.955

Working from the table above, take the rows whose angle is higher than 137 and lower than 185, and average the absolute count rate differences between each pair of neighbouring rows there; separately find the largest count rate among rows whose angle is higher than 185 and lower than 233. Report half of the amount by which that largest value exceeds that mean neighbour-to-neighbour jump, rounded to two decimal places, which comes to 1.04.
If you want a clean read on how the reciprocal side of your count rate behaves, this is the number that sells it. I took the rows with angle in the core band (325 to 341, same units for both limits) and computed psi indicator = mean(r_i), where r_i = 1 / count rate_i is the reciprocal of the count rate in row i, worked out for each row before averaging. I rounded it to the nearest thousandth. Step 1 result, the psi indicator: 0.465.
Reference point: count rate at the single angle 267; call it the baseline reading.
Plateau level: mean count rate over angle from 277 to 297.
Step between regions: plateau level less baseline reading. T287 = 0.010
